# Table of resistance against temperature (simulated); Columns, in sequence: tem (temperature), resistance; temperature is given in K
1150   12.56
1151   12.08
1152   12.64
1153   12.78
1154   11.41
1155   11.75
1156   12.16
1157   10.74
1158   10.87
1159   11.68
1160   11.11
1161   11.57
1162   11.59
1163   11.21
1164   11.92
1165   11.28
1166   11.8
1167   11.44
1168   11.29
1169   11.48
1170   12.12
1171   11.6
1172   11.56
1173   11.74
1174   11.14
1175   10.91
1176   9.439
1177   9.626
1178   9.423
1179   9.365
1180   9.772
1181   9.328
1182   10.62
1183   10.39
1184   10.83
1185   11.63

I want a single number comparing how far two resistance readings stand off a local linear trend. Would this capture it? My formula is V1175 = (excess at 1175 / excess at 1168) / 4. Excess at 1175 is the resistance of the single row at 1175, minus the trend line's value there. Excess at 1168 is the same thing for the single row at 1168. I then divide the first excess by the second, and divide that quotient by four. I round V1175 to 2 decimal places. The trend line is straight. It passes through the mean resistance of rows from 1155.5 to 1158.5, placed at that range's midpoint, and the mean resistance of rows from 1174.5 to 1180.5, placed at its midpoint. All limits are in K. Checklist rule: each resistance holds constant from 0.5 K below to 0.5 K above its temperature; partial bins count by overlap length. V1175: 0.29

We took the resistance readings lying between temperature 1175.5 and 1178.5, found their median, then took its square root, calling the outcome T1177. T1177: 3.07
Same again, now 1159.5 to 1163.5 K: 3.37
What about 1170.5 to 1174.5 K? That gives 3.40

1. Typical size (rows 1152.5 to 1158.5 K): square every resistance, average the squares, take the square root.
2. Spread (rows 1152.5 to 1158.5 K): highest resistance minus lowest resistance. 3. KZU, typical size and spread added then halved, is 6.8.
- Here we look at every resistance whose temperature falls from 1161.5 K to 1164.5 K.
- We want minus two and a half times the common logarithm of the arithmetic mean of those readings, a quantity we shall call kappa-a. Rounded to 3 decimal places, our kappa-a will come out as -2.659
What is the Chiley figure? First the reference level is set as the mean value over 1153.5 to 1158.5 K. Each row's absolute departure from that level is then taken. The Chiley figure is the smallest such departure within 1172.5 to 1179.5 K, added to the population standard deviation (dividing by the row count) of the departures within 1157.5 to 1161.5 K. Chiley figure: 0.37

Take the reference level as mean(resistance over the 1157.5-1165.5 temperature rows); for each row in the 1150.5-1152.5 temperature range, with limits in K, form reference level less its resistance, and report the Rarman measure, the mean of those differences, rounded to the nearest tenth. -1.0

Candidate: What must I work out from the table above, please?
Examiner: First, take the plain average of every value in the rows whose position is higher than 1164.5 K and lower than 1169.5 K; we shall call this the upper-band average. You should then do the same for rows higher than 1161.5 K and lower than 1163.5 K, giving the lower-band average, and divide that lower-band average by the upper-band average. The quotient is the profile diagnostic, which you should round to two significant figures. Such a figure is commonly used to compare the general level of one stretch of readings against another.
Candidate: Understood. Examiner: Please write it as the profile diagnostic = 0.99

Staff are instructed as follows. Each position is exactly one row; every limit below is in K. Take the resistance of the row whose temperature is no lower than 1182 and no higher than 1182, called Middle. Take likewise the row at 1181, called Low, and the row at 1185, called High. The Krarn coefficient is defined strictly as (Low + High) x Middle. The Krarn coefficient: 223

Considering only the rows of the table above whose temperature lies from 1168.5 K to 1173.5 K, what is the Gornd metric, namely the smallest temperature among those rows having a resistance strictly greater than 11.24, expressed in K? 1169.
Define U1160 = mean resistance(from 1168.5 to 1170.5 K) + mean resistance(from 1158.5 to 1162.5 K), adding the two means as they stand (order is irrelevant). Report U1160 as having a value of 23.3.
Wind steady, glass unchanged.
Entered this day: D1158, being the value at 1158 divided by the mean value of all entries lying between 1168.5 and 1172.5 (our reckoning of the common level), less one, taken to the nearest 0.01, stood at -0.07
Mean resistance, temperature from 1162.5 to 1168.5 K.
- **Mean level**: 11.5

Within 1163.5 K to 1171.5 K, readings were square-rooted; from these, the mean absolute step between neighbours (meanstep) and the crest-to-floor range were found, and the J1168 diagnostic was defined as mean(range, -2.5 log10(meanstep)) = 1.56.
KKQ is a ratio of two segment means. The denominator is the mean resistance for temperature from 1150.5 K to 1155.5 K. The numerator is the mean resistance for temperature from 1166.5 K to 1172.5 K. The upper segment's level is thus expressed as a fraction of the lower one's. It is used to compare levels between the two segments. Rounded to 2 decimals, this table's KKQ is 0.95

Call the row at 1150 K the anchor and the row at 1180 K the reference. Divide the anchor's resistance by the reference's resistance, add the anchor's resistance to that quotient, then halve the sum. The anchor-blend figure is 6.92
